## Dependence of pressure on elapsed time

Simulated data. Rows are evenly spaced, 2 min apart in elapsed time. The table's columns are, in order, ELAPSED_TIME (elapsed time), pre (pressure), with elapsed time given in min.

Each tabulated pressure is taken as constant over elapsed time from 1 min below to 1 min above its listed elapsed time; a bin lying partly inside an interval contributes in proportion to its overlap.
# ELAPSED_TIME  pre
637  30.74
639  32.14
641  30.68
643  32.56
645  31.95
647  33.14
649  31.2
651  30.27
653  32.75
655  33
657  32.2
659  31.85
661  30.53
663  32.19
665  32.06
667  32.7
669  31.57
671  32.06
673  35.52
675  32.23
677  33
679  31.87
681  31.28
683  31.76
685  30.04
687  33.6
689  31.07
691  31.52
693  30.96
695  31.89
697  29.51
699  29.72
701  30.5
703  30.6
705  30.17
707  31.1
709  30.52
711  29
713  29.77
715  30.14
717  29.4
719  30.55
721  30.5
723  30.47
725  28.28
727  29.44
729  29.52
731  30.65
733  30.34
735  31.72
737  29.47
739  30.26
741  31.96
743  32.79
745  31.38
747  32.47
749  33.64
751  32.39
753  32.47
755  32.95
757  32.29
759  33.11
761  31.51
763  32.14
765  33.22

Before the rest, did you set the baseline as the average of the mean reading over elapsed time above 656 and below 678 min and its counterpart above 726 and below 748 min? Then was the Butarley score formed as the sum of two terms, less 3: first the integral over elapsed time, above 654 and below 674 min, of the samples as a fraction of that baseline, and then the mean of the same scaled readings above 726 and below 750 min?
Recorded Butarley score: 18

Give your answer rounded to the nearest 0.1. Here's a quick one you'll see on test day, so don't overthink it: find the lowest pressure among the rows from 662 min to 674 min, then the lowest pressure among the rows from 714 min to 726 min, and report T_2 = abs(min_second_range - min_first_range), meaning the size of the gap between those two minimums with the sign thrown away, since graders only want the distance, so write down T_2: 3.3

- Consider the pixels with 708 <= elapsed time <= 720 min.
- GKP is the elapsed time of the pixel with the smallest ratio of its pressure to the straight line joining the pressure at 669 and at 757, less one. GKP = 711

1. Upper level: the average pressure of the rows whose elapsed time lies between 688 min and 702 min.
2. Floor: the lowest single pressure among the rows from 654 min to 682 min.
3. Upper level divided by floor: 1.007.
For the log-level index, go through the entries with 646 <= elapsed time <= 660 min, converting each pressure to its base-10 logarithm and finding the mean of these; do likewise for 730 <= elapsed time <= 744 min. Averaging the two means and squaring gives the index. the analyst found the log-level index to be 2.25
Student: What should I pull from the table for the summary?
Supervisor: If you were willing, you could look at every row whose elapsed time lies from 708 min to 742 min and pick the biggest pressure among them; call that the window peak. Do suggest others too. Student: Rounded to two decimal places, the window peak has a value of 31.96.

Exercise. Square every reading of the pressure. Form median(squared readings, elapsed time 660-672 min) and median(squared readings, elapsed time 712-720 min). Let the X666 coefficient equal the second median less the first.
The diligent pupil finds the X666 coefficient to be -131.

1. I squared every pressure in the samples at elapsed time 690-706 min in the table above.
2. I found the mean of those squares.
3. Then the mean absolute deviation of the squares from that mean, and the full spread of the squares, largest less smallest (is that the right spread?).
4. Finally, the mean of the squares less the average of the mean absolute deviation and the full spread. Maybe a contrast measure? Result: 845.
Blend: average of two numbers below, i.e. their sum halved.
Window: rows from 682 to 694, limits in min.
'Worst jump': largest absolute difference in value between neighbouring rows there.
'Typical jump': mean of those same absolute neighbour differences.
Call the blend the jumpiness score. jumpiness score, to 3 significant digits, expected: 2.66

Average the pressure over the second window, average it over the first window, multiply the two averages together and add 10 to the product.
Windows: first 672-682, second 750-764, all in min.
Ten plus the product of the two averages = 1072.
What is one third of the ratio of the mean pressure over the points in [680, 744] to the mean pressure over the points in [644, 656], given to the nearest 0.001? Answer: 0.318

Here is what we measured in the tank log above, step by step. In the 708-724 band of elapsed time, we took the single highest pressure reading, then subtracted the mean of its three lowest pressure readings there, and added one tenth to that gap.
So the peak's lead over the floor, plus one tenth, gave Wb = 1.3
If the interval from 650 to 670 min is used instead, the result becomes 2.3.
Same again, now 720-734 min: 1.7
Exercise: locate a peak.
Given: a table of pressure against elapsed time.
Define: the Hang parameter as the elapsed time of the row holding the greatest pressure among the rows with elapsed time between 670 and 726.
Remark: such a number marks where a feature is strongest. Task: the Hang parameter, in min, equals 673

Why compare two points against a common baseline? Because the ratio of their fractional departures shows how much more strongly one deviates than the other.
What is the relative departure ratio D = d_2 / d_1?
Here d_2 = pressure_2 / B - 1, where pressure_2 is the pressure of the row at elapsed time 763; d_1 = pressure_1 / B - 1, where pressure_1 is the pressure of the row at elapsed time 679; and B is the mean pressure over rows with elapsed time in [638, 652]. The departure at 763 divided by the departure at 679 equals 2.6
